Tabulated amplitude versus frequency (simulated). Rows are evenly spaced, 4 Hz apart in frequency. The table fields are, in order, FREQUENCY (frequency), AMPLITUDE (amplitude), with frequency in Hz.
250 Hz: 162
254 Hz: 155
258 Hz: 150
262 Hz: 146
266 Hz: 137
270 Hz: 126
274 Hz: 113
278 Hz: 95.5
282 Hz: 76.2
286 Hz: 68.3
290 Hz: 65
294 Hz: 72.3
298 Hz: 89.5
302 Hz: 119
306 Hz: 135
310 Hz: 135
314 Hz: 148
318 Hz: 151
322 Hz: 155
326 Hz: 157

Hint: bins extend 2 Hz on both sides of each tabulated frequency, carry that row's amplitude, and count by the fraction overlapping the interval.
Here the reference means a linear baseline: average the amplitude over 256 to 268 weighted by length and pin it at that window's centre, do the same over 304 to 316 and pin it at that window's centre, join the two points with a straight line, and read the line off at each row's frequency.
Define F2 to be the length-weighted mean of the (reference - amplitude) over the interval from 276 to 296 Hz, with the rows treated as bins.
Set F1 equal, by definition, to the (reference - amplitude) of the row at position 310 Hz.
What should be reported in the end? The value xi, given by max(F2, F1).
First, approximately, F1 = 4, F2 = 66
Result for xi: 66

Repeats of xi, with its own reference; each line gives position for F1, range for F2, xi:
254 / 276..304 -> 58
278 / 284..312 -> 47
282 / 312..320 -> 66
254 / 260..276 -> 13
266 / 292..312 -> 30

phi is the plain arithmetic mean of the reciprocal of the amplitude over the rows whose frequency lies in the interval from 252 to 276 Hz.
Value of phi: 0.0073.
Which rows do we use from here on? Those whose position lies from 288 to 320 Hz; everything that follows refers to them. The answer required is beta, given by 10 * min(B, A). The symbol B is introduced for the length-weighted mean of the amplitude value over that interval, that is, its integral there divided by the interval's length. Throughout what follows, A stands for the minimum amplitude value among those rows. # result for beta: 650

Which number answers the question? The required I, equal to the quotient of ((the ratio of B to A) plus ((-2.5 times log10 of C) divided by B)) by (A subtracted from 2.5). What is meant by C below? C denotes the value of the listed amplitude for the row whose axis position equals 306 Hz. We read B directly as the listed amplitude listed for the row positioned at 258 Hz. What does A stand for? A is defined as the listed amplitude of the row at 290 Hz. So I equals -0.036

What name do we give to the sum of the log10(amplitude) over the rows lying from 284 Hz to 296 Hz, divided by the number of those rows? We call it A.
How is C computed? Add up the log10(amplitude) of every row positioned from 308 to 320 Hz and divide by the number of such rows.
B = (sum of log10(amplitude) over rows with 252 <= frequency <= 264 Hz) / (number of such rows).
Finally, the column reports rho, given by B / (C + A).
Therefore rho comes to 0.54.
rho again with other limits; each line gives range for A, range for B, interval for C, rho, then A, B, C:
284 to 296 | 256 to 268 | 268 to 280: 0.56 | 1.84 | 2.16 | 2.04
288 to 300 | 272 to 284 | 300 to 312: 0.49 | 1.87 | 1.97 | 2.11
